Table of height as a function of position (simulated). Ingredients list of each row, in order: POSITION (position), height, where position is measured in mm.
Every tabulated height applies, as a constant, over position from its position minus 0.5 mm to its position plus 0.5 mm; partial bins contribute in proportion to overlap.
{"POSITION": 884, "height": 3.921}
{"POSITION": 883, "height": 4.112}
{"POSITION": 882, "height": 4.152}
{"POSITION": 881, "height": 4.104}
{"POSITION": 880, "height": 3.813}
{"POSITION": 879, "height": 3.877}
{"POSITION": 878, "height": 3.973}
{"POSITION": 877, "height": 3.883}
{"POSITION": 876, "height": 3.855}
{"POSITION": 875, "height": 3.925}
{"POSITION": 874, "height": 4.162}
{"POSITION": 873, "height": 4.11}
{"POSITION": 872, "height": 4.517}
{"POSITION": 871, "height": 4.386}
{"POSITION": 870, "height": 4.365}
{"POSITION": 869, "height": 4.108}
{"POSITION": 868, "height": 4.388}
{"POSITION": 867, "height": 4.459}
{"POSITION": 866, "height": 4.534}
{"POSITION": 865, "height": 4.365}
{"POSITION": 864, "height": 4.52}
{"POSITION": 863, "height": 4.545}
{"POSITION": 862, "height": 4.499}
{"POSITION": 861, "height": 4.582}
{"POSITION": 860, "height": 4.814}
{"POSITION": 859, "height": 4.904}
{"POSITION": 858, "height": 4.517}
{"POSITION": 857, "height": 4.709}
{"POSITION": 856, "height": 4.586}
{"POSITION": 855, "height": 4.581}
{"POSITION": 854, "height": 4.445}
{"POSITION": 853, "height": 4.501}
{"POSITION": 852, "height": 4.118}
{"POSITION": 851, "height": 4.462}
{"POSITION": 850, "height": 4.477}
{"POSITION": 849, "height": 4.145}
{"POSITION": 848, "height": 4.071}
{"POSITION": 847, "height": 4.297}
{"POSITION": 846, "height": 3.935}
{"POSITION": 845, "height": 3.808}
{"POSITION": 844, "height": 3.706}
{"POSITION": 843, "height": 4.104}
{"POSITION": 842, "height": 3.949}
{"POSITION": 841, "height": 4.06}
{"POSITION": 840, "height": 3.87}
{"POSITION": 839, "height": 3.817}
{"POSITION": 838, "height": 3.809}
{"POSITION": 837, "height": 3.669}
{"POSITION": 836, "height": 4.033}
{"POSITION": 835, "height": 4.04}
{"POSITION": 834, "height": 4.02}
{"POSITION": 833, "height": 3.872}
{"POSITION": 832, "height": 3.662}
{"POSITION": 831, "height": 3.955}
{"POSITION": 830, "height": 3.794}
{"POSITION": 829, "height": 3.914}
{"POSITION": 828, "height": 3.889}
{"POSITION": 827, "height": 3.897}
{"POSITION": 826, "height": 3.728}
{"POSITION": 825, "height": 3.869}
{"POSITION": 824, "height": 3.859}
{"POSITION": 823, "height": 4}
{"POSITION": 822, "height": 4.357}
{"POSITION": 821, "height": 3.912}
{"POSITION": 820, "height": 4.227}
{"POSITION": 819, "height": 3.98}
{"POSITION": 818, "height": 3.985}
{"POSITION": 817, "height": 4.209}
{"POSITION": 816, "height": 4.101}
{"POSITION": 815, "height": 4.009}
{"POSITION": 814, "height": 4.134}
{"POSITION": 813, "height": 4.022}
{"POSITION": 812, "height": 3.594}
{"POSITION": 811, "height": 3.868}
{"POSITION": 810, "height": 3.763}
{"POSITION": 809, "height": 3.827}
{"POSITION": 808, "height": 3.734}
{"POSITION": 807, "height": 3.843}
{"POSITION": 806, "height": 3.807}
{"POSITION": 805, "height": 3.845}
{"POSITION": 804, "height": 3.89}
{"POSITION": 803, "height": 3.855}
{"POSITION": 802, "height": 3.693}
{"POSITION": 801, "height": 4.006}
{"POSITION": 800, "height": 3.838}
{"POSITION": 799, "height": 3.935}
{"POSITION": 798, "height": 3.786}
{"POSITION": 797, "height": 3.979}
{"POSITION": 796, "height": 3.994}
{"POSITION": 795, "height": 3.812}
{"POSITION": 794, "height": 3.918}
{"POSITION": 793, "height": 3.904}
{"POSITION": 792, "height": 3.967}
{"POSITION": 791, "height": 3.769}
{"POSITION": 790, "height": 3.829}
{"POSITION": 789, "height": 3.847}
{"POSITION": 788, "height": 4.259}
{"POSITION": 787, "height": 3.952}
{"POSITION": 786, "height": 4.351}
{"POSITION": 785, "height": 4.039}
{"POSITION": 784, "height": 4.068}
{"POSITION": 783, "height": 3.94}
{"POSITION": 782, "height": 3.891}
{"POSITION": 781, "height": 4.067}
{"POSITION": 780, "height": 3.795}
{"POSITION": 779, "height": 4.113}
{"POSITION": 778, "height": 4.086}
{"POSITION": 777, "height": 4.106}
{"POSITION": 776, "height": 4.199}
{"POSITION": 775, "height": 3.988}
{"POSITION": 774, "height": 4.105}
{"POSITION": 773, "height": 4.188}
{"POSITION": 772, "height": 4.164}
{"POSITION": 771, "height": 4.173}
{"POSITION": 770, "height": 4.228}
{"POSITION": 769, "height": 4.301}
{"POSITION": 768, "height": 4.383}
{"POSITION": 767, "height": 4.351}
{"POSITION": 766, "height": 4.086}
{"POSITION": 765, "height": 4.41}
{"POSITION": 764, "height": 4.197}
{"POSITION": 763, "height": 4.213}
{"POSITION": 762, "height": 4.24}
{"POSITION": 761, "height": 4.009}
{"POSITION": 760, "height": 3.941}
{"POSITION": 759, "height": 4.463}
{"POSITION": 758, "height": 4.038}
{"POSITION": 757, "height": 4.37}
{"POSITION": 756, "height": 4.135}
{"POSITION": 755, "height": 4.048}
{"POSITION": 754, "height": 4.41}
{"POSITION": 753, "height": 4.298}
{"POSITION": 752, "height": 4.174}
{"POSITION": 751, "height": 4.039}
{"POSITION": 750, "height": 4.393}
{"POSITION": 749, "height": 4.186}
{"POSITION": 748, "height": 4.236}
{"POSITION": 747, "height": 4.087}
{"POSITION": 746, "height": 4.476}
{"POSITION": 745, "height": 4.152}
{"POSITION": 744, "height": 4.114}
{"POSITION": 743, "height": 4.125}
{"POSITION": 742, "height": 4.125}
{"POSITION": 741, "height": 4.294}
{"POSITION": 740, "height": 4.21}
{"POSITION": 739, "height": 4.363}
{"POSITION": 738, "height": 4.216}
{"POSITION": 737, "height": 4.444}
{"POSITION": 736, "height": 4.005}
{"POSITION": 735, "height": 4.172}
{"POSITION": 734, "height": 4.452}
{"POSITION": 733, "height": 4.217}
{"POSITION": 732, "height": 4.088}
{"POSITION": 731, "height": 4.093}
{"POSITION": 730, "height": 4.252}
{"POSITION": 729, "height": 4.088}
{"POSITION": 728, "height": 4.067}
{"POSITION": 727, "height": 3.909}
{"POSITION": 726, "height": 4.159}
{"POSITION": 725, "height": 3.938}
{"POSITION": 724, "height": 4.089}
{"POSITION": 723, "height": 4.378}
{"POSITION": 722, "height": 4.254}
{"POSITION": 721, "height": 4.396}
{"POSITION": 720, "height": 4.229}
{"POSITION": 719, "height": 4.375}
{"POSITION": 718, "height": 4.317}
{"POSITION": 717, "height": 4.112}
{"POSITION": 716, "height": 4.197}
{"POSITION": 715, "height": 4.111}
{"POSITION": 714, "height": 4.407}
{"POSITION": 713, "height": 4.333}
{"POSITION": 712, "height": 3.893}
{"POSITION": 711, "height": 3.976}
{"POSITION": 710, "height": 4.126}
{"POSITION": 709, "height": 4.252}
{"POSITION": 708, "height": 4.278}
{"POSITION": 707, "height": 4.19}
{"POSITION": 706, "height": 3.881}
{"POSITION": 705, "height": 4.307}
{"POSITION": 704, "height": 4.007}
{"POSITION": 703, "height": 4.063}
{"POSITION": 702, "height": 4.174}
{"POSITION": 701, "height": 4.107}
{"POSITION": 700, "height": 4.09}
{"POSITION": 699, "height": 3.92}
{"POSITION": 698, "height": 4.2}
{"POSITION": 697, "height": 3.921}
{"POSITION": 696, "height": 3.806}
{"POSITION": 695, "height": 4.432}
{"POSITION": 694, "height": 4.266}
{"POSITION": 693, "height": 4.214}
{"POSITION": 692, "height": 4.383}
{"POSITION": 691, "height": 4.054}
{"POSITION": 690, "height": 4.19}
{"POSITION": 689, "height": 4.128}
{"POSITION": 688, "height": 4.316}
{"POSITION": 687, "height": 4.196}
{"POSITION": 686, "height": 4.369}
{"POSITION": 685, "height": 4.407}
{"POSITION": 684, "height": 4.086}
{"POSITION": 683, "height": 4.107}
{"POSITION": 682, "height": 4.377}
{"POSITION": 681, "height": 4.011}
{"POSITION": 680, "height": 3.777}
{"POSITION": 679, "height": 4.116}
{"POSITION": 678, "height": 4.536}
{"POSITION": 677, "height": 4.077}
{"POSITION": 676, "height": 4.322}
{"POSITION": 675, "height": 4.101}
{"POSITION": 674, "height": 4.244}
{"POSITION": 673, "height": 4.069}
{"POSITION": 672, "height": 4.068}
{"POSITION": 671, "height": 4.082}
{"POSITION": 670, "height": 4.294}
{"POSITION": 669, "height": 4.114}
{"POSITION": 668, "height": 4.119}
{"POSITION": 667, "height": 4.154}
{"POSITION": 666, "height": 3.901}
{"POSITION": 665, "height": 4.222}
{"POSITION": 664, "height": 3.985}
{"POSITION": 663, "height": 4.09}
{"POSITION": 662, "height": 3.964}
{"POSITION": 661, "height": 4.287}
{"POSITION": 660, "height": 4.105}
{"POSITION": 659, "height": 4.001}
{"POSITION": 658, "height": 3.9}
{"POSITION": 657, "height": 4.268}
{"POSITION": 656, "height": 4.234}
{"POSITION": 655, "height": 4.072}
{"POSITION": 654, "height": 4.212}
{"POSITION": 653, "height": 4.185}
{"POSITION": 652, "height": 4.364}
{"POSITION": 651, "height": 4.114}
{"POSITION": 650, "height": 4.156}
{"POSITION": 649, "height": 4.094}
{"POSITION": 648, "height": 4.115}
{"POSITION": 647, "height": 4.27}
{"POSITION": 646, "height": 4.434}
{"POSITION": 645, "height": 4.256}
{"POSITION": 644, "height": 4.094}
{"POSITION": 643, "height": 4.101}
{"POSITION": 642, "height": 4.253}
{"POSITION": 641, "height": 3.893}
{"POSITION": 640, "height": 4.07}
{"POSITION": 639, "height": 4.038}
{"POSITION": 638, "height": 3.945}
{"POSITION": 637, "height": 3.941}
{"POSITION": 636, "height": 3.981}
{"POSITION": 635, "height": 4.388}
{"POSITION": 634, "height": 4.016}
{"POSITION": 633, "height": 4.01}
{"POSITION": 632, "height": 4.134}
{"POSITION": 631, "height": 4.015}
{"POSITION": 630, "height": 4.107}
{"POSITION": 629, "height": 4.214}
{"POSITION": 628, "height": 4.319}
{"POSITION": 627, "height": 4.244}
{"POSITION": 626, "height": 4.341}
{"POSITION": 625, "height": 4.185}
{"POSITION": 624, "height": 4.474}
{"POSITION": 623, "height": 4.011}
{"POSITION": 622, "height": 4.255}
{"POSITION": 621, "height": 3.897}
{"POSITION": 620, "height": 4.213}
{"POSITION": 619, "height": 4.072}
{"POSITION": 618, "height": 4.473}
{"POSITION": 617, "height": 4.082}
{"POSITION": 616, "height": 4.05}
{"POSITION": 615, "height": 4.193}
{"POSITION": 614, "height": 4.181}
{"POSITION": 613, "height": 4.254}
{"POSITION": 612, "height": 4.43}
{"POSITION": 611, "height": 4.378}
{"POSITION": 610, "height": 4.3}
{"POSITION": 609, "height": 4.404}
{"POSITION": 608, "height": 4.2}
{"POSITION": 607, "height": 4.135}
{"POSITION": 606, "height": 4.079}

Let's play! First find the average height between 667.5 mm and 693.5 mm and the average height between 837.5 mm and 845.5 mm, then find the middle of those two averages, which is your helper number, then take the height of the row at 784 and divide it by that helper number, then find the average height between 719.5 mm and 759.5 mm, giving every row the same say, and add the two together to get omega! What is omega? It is 5.21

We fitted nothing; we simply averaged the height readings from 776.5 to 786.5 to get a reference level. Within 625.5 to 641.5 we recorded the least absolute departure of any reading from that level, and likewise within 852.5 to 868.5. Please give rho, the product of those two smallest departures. 0.0024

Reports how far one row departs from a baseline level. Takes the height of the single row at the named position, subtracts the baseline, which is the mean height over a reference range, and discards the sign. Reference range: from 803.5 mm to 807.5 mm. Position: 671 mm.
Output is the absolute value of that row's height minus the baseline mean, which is 0.24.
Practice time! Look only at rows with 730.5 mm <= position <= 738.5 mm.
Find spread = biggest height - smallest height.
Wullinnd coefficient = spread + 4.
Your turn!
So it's 4.4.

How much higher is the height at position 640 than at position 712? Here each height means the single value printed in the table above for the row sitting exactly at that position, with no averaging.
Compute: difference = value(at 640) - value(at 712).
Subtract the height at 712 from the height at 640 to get 0.18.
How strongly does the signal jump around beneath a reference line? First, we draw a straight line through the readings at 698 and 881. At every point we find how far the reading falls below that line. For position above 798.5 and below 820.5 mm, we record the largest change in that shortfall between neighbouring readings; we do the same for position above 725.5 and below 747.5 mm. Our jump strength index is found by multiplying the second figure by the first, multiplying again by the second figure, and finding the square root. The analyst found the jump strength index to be 0.288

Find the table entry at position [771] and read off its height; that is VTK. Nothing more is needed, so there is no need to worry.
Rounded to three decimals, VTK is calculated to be 4.173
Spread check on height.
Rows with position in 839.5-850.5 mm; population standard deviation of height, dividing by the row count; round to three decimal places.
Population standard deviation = 0.210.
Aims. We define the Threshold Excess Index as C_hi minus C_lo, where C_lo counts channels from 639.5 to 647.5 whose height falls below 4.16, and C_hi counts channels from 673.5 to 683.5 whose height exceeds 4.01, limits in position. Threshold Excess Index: 5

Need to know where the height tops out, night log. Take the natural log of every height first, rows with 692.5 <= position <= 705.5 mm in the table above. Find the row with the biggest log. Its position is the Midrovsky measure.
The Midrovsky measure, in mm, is 695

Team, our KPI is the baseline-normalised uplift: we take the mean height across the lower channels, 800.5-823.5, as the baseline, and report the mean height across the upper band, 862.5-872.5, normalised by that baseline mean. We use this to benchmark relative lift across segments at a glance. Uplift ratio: 1.121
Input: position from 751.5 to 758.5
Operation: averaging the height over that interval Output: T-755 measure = 4.21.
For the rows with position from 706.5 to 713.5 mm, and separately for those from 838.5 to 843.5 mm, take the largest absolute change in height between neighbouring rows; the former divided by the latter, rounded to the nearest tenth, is 2.3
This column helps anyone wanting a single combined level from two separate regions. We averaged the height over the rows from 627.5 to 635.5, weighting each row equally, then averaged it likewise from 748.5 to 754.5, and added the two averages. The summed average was 8.40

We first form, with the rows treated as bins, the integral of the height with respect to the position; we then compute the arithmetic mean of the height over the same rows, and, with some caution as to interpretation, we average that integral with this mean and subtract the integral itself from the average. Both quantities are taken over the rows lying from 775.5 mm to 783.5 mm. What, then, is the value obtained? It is -14.1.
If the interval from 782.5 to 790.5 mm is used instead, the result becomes -14.1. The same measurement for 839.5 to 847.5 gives -13.9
